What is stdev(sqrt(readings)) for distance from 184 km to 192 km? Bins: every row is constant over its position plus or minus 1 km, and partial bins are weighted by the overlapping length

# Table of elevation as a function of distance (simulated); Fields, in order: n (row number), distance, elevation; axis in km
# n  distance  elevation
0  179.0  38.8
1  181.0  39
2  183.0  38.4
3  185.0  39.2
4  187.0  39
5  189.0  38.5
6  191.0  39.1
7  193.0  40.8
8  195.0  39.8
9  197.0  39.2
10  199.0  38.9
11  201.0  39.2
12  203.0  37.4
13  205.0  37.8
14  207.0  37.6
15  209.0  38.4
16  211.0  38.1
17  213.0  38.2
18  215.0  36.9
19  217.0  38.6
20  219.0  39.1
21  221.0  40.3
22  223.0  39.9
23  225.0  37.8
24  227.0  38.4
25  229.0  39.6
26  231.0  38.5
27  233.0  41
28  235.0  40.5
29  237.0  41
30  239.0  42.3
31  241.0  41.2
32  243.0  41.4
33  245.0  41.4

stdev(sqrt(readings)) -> 0.02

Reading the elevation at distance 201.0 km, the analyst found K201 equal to 39.2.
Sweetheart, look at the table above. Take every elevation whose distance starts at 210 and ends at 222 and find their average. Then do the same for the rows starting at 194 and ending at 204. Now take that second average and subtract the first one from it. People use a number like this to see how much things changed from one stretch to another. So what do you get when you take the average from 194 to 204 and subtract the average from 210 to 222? 0.4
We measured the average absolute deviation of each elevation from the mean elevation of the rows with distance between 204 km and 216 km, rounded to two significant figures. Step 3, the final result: 0.40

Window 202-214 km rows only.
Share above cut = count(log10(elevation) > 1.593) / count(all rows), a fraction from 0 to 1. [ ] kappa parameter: 0.0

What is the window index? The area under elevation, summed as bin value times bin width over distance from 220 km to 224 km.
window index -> 160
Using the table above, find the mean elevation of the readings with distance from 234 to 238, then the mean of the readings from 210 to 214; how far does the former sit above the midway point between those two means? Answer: 1.3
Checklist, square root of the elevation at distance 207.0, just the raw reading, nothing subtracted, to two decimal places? 6.13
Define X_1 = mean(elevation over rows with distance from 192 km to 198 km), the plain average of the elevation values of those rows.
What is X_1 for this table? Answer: 39.9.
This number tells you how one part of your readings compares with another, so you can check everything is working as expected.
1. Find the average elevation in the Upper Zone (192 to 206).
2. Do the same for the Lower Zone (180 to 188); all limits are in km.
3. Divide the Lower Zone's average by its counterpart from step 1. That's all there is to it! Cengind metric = 1.00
